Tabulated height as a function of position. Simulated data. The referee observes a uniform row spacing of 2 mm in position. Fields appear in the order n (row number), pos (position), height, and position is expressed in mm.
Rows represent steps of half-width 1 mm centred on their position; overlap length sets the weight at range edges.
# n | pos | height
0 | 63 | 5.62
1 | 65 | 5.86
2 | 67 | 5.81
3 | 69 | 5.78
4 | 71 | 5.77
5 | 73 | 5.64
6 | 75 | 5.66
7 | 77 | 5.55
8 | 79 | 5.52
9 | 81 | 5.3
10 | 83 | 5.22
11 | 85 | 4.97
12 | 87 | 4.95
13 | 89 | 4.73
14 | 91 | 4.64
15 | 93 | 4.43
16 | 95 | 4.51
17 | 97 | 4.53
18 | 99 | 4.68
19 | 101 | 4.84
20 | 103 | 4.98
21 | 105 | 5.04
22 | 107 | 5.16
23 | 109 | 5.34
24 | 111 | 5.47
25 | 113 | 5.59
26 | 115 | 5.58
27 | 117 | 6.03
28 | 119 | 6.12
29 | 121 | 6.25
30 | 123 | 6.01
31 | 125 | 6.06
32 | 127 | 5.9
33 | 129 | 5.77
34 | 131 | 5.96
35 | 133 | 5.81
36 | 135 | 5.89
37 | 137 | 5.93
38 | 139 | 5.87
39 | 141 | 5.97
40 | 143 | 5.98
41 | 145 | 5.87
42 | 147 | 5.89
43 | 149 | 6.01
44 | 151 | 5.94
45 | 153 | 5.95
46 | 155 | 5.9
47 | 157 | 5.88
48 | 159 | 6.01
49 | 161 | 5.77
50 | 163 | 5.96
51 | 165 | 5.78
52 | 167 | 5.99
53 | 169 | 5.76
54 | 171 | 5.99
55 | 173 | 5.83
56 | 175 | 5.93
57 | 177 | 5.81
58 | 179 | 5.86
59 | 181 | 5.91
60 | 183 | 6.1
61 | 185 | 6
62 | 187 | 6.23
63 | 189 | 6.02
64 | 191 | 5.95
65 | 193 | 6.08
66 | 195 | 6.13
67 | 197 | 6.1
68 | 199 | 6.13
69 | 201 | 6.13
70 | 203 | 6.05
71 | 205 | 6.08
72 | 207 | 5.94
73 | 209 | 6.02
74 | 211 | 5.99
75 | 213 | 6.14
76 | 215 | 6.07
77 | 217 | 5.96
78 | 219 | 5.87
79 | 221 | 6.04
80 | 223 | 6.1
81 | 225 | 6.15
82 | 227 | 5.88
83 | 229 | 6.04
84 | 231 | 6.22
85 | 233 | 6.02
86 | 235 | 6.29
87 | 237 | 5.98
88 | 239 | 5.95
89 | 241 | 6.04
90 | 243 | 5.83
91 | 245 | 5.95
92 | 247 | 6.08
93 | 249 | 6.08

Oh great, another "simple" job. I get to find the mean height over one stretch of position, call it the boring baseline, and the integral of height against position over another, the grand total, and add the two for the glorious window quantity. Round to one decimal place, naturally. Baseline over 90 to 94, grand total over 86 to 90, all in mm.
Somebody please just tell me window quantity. 23.9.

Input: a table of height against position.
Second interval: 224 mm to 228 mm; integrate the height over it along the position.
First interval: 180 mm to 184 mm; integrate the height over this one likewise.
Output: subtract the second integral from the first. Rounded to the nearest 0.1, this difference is 0.0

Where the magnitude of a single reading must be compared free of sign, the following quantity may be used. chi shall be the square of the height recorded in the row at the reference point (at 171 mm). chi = 35.9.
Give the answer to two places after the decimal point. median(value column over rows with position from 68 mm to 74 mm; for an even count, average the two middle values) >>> 5.77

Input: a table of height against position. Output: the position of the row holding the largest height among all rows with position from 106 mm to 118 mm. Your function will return 117 mm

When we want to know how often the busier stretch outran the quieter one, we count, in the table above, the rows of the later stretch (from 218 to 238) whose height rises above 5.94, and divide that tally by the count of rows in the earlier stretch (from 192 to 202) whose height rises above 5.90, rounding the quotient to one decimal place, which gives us 1.6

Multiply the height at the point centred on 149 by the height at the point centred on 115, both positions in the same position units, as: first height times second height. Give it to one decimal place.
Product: 33.5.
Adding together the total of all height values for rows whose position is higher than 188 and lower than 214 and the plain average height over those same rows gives 84.8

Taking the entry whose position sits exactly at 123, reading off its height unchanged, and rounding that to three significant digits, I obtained 6.01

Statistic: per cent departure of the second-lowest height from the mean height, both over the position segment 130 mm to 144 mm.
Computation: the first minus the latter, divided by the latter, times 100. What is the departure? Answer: -0.77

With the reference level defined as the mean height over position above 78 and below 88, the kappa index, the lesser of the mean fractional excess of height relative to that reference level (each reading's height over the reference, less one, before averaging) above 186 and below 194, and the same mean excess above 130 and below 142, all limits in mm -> 0.14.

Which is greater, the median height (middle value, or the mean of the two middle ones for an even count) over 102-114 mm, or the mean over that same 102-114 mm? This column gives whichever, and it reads 5.26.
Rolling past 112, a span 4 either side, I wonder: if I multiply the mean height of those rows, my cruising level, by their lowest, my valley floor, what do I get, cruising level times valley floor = 29.3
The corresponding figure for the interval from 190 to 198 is 36.1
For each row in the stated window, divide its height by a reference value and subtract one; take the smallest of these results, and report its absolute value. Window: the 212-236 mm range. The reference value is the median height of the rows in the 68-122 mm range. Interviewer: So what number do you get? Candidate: 0.11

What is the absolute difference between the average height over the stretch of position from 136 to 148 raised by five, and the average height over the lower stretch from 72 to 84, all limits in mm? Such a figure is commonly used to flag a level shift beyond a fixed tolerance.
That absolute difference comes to 5.44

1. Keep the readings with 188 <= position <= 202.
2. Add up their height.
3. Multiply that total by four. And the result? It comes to 170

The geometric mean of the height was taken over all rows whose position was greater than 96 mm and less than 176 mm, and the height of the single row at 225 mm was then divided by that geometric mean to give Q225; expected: 1.08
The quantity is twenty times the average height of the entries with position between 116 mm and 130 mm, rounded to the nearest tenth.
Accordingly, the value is 120.4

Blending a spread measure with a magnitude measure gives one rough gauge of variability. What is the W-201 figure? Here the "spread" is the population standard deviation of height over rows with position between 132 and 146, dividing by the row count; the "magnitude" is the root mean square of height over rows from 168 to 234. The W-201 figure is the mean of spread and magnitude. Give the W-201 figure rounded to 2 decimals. 3.04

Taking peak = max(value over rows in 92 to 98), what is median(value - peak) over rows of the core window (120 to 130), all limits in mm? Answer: 1.48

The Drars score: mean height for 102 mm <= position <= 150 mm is 5.77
